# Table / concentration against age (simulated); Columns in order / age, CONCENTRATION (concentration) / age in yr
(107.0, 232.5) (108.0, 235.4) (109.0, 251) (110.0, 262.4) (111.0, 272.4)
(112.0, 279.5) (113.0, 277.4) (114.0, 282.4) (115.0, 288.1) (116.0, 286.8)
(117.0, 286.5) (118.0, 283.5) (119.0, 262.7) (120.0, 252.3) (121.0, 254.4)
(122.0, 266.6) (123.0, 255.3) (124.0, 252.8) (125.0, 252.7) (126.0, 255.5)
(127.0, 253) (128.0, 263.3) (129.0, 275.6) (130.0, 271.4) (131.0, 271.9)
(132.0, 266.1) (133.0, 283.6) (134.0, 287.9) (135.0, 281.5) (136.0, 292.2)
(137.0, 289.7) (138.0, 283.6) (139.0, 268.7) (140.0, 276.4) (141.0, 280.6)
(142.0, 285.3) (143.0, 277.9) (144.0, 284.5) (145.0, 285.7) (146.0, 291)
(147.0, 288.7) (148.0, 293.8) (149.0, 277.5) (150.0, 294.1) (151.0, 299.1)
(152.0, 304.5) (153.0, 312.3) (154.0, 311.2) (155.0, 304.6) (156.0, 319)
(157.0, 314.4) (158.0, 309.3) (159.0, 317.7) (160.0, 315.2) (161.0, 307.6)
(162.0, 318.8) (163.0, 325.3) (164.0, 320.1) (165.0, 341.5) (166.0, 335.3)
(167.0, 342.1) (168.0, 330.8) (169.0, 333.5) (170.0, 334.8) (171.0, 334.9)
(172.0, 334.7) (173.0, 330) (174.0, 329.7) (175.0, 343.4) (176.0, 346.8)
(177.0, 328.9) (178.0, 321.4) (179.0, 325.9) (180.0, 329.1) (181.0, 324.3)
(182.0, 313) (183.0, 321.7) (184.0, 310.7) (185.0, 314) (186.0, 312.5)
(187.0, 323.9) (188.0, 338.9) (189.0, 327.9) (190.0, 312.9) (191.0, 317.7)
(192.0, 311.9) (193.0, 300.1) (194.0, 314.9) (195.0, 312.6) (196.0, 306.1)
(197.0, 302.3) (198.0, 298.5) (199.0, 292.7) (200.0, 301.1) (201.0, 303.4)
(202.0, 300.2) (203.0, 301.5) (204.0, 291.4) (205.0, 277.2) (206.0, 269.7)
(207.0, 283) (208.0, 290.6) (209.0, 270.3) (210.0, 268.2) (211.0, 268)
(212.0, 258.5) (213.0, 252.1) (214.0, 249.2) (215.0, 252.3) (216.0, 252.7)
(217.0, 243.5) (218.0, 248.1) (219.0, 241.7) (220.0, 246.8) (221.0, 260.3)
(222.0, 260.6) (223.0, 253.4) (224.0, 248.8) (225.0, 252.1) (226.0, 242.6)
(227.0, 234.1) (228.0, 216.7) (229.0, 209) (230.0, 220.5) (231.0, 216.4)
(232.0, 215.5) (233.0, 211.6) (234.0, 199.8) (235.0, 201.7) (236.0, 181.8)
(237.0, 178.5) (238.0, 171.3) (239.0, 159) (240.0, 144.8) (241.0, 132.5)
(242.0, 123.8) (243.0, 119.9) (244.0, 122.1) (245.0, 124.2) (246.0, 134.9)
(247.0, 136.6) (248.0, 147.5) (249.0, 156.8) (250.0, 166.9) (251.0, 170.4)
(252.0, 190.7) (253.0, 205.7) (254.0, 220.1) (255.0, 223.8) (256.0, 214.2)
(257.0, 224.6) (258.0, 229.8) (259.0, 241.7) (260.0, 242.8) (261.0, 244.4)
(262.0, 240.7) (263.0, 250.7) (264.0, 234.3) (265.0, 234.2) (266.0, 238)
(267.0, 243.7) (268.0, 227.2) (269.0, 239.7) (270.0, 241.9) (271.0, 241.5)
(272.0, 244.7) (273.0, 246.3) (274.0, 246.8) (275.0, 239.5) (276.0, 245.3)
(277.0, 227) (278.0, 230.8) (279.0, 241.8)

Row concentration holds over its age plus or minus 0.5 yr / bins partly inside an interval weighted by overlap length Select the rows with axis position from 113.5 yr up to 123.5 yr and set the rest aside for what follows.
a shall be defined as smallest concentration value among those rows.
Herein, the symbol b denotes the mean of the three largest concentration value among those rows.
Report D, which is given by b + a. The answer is 539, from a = 252.3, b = 287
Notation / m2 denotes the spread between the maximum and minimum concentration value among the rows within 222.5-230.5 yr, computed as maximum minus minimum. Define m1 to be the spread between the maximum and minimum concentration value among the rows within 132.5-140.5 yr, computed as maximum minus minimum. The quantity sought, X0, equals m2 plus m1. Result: 68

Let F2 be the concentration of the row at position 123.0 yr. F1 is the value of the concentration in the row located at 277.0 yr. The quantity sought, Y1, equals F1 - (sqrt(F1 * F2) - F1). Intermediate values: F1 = 227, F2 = 255.3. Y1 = 213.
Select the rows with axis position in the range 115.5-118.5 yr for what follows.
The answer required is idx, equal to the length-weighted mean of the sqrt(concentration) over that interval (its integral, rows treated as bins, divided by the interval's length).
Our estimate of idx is 16.9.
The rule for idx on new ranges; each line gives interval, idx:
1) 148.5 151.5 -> 17.0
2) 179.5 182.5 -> 17.9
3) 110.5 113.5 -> 16.6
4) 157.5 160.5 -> 17.7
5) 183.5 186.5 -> 17.7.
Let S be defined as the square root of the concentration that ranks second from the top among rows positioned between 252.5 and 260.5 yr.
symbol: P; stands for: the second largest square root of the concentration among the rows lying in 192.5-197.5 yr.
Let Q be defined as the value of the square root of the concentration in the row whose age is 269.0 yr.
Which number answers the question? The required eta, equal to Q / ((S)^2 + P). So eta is 0.060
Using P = 17.7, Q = 15.5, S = 15.5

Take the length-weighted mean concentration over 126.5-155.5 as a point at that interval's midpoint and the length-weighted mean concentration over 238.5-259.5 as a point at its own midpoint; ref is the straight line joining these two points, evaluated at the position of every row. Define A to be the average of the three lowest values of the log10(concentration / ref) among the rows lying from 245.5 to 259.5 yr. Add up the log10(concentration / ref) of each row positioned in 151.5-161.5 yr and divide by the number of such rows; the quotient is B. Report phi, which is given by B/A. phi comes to -0.7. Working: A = -0.09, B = 0.065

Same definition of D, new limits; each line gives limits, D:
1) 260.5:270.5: 473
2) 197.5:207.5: 572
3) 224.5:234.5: 443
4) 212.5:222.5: 500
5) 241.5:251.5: 285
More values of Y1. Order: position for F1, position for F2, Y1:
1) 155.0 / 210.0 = 323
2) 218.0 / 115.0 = 229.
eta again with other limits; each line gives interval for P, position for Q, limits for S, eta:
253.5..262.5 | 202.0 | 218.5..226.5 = 0.063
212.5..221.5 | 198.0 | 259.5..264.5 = 0.066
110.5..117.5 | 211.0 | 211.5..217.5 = 0.061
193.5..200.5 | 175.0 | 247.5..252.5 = 0.099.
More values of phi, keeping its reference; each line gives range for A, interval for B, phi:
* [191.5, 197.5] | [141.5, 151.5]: 0.1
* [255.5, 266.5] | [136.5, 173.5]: 0.4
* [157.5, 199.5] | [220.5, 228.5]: 1.4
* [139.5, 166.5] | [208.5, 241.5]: -6.0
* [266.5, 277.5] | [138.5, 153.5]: 0.1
